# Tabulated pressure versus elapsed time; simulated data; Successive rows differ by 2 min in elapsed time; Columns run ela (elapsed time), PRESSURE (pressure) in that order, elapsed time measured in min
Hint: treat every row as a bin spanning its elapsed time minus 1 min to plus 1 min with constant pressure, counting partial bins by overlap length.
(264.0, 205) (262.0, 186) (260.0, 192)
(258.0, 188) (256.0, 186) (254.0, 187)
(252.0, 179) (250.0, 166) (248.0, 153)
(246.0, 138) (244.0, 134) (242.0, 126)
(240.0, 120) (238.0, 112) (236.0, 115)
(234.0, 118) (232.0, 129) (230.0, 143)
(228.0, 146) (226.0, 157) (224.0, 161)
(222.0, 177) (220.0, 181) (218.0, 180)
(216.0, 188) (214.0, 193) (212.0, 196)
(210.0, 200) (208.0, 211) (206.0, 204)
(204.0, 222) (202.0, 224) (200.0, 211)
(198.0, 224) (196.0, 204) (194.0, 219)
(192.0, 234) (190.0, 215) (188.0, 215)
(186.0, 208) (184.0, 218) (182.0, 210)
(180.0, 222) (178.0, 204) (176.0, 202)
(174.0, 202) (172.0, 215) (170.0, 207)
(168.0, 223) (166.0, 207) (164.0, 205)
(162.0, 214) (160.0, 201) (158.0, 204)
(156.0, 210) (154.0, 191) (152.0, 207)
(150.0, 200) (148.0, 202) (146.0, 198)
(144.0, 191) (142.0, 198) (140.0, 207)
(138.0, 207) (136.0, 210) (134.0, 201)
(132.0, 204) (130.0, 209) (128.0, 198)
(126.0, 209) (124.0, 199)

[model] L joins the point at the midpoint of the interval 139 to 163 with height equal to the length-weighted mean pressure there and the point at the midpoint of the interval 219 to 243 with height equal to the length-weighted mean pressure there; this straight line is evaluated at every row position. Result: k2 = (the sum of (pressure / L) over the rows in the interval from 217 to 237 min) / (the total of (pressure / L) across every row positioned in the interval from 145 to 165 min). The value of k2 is 1.02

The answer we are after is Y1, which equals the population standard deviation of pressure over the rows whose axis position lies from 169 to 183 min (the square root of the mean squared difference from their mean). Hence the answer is 6.9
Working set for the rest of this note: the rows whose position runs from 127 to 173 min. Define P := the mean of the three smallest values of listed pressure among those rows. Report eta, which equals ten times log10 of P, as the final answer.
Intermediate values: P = 193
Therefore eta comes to 22.9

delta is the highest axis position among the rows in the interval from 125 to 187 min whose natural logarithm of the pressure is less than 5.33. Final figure 178.0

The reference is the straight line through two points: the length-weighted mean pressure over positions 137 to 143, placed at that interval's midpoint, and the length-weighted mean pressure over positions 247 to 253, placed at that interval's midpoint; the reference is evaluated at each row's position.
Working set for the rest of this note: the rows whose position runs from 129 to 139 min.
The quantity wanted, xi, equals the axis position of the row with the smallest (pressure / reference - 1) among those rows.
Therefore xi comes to 134.0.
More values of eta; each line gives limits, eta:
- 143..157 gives 22.9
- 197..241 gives 20.6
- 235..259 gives 20.6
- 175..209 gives 23.1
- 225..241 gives 20.6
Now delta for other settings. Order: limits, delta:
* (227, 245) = 244.0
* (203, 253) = 252.0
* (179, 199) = 196.0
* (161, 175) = 174.0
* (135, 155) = 154.0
